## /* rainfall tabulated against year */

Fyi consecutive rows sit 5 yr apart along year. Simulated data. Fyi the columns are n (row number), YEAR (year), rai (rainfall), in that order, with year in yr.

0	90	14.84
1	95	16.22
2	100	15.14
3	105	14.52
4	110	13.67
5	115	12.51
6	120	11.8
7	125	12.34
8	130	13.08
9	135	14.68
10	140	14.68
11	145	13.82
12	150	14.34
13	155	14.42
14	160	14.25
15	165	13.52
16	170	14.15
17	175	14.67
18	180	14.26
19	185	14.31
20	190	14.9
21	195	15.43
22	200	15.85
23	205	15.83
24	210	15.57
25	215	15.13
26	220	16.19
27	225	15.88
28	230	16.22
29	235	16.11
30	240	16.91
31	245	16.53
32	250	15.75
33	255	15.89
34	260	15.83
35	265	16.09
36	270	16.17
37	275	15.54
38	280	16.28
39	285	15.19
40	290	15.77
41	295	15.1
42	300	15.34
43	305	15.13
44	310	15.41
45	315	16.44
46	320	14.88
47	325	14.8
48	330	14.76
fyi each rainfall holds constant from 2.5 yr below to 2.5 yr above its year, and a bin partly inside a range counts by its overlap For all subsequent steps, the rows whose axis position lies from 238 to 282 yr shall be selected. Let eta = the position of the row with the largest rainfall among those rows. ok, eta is 240 yr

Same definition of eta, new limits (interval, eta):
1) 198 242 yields 240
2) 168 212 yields 200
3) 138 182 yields 140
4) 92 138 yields 95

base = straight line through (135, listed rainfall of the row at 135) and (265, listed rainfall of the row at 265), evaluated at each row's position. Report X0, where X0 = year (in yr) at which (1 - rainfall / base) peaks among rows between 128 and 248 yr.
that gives 130 yr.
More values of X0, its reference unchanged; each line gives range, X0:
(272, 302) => 295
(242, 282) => 275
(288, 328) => 325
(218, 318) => 305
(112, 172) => 120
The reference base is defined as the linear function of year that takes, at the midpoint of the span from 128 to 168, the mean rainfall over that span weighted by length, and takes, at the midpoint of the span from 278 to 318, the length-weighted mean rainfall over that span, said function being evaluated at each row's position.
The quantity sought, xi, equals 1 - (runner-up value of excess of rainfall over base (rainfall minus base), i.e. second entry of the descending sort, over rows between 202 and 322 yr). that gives -0.48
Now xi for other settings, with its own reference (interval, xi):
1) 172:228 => -0.23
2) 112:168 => 0.35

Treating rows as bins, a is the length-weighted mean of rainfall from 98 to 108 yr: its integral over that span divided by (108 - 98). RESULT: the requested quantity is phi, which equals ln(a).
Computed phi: 2.69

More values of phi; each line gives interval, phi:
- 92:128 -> 2.62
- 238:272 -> 2.78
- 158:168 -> 2.63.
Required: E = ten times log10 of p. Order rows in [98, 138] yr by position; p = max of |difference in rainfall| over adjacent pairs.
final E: 2.0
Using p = 1.60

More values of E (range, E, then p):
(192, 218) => -3.6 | 0.44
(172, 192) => -2.3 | 0.59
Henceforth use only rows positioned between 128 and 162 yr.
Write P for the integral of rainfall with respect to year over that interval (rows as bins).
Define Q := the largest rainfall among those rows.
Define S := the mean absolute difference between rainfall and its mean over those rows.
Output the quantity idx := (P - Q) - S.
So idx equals 468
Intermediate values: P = 483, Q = 14.68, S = 0.42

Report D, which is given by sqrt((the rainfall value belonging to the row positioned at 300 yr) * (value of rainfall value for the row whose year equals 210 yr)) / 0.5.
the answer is 30.9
